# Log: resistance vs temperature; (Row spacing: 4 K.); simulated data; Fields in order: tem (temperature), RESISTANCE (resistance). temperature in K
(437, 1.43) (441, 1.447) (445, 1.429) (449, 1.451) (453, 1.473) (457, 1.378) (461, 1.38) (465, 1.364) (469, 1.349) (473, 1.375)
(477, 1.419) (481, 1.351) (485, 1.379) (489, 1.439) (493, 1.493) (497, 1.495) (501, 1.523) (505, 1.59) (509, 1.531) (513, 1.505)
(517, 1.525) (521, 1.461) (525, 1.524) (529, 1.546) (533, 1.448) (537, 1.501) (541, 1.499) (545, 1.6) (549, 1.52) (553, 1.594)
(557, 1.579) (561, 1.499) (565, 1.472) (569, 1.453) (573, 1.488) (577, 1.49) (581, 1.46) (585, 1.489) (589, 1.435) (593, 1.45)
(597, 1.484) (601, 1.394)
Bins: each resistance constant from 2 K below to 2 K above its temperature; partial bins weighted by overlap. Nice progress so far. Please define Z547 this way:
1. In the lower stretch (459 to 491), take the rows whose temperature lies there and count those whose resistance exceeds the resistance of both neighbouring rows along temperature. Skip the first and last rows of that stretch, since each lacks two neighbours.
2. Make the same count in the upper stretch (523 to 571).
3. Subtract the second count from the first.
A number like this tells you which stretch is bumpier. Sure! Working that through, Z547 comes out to -3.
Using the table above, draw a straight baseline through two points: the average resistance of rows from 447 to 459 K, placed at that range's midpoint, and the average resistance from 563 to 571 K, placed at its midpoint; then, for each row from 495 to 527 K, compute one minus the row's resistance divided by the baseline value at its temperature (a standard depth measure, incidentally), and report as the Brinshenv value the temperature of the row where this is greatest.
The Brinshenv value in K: 521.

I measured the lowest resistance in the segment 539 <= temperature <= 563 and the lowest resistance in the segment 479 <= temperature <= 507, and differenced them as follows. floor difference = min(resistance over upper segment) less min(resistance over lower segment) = 0.15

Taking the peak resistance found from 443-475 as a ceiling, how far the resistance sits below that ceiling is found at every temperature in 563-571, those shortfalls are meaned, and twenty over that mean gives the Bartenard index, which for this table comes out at 1905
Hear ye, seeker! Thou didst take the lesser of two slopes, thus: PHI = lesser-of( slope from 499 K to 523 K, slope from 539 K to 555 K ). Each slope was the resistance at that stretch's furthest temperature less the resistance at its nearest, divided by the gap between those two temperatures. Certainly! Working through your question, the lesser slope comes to -0.0031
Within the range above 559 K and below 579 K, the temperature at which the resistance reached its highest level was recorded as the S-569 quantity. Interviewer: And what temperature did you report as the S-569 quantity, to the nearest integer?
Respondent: 561 K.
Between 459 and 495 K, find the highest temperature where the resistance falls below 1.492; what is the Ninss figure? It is 489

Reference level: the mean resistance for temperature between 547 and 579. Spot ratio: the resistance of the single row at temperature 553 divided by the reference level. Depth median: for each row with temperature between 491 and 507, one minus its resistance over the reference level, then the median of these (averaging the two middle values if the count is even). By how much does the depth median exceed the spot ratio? -1.05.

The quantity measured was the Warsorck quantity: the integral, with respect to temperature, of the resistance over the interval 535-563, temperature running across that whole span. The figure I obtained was 43.2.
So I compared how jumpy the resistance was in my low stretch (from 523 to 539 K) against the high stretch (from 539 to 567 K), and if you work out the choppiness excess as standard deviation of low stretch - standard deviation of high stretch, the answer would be -0.01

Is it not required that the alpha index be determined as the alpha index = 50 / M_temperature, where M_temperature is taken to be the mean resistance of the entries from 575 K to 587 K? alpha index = 34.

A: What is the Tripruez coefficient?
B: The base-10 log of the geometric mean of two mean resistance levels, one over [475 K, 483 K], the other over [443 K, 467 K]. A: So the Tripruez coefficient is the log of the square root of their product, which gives 0.146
